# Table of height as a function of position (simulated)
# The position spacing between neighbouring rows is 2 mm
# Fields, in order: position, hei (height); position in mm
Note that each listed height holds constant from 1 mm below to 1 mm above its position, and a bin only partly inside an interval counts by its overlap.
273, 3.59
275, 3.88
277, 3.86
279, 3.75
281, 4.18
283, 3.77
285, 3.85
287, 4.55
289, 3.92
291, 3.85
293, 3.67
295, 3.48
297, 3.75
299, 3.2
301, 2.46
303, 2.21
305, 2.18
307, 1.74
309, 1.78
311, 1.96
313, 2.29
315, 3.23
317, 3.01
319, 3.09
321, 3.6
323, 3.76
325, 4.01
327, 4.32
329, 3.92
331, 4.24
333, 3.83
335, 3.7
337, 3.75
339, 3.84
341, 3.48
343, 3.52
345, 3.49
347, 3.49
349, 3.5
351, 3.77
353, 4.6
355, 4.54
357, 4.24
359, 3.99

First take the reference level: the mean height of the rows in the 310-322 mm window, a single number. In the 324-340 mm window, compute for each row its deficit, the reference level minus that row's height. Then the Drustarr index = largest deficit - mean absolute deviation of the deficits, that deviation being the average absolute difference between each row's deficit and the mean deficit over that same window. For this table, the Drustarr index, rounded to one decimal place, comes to -1.0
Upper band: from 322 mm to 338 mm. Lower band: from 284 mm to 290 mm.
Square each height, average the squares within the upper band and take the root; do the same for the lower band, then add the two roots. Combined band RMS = 8.1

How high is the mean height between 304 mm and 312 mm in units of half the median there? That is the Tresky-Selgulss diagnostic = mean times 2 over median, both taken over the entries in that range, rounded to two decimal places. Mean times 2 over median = 2.05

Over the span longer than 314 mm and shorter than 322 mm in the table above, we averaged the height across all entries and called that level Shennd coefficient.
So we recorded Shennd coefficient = 3.23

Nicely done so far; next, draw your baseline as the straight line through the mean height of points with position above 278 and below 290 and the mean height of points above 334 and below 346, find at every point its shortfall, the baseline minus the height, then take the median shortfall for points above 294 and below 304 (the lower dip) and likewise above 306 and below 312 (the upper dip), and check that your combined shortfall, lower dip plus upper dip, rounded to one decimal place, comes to 2.8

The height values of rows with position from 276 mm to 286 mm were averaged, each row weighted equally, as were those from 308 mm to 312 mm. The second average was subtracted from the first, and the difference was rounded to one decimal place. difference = 2.0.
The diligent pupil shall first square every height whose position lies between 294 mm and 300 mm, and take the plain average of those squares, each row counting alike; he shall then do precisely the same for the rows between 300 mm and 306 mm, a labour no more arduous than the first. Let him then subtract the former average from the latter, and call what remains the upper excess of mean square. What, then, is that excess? -7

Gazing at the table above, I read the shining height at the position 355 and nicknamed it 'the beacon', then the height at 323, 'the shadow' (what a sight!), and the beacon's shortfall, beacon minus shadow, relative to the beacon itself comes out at 0.2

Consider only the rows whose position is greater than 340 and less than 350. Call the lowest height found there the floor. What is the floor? 3.48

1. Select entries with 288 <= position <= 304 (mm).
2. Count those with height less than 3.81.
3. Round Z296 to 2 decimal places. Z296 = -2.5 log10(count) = -1.95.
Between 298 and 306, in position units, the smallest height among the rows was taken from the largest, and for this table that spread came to 1.0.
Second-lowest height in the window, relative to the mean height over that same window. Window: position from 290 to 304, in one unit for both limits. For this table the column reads 0.76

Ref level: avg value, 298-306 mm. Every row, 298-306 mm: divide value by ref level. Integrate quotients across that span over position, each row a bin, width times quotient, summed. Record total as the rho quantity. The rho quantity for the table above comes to 8 mm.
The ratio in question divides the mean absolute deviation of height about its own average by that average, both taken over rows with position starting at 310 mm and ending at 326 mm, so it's 0.17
